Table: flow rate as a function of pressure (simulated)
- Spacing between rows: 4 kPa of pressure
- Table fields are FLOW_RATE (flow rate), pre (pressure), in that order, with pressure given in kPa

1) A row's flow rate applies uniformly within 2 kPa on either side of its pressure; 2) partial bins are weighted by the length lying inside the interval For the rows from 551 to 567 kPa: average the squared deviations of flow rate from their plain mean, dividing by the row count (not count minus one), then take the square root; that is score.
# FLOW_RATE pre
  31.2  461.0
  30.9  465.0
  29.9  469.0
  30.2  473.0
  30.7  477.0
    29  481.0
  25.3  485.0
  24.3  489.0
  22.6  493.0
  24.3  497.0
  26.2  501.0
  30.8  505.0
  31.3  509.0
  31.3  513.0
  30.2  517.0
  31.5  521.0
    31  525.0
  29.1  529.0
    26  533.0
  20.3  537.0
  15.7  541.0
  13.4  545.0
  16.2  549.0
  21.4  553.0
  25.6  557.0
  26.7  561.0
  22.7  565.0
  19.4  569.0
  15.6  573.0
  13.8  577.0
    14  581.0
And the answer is 2.1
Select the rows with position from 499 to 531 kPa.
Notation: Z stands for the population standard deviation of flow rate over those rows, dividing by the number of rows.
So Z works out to 2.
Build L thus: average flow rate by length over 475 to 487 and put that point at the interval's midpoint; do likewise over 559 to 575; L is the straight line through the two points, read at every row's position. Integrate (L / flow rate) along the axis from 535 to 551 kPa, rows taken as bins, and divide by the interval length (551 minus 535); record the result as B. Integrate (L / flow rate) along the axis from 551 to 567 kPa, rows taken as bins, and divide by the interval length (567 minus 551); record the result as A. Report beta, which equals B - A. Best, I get 0.53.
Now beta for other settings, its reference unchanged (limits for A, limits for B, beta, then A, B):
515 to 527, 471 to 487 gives 0.19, 0.81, 1.0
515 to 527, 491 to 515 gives 0.17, 0.81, 1.0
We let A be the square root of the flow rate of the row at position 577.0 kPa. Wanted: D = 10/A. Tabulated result 2.69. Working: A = 3.71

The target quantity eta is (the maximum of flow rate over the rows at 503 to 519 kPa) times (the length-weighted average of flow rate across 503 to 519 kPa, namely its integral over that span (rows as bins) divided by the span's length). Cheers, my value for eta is 967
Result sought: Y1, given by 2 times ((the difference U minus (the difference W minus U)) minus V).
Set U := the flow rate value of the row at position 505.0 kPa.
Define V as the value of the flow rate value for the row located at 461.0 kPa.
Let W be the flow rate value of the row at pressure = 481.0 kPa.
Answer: 3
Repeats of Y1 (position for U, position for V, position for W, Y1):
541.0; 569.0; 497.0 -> -25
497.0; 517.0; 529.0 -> -21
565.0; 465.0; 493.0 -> -16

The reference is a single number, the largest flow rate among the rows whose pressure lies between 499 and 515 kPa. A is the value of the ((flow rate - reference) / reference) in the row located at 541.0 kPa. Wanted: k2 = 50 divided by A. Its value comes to -100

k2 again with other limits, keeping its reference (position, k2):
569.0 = -132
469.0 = -1118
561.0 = -340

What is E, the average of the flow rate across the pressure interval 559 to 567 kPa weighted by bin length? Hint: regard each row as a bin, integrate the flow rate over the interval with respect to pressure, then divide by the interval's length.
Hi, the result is 24.7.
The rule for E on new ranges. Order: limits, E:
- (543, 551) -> 14.8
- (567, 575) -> 17.5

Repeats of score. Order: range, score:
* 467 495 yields 3.0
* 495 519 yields 2.7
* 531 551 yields 4.4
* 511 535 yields 1.9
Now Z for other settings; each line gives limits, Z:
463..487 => 2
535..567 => 4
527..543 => 5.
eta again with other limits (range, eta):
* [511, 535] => 940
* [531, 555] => 490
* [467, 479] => 929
